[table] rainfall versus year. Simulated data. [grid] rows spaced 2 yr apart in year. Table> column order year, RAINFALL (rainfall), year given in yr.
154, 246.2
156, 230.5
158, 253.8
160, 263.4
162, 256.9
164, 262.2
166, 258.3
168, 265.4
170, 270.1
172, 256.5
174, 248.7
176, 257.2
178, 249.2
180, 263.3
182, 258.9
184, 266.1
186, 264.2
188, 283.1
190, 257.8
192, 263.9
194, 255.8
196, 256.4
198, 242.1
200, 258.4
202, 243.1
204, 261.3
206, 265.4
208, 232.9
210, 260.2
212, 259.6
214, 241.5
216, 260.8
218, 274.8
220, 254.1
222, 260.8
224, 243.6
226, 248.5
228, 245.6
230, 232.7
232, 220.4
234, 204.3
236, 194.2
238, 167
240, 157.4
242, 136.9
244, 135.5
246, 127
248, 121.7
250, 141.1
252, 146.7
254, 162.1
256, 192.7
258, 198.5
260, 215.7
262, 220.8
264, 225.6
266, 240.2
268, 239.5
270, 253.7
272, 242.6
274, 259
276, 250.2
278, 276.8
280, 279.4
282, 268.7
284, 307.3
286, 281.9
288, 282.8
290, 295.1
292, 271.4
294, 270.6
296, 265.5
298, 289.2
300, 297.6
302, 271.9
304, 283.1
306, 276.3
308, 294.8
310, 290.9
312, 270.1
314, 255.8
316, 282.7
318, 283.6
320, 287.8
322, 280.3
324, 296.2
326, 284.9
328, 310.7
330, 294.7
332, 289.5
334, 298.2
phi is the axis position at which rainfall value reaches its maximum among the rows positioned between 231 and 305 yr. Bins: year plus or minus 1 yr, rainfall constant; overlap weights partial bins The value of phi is 284 yr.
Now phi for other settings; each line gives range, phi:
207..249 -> 218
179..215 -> 188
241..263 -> 262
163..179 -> 170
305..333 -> 328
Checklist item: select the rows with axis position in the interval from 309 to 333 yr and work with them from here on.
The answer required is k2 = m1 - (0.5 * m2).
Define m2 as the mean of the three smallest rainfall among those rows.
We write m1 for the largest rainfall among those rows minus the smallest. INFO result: -79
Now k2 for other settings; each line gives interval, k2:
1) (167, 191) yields -91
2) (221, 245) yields 54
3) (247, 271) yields 64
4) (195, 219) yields -78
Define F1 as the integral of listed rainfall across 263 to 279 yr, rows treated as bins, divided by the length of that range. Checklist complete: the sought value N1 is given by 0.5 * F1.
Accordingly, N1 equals 124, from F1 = 248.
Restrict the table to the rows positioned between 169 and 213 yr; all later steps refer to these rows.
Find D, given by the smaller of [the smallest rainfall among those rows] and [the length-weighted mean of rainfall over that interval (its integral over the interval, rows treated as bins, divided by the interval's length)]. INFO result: 233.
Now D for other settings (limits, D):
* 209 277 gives 122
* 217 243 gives 137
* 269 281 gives 243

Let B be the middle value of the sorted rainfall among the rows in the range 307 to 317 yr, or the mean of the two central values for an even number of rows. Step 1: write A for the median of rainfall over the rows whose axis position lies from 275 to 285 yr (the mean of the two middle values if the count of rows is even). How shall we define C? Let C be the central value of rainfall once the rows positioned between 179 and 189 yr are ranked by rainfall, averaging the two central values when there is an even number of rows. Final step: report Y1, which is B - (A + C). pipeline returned -258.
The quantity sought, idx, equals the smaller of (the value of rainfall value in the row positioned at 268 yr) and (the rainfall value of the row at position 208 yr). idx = 233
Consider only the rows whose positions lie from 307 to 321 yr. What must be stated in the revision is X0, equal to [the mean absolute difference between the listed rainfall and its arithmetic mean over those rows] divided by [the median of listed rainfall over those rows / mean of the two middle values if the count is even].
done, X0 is 0.036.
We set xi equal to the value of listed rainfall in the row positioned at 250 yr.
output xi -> 141.1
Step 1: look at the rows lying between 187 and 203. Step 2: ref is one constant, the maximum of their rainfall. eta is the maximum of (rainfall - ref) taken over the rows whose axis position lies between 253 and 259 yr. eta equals -85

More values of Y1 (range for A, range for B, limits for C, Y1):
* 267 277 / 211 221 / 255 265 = -206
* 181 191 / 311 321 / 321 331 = -276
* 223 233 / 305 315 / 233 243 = -134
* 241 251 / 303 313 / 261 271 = -92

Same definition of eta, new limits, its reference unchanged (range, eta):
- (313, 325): 13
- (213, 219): -8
